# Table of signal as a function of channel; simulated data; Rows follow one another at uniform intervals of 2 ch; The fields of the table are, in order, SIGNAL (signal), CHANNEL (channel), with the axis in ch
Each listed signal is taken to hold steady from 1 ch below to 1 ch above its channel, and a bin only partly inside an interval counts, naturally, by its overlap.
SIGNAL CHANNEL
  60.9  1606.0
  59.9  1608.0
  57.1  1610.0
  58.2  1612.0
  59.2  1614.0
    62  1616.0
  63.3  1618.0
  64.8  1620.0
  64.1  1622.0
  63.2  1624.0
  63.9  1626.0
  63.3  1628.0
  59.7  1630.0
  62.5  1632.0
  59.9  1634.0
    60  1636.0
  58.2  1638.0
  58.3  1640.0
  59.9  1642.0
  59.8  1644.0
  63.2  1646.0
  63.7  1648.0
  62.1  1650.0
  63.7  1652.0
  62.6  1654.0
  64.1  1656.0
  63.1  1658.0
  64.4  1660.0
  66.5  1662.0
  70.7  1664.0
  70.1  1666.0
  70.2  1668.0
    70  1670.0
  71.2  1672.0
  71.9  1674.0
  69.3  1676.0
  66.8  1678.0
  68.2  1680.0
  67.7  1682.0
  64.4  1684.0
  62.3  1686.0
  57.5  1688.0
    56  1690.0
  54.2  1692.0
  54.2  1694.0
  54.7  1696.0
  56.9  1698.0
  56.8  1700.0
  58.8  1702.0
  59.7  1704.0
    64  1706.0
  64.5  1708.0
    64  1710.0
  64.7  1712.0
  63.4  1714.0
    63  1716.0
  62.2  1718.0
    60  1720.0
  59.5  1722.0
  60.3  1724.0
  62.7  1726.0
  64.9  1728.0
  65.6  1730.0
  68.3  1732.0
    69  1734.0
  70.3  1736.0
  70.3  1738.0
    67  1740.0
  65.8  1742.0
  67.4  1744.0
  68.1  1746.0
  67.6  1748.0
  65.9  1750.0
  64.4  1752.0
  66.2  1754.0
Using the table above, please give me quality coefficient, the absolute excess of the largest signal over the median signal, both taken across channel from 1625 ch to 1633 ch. 1.0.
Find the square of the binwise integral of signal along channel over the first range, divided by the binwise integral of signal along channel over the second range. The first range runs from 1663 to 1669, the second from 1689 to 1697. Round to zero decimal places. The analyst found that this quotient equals 406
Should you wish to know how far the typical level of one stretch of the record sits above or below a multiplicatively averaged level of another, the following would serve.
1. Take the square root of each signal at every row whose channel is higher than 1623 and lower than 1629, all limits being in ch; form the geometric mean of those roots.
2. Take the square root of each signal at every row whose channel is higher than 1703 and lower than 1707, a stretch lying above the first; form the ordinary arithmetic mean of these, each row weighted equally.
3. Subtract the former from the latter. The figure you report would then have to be -0.10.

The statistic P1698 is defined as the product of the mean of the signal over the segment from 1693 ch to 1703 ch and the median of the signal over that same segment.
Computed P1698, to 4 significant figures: 3197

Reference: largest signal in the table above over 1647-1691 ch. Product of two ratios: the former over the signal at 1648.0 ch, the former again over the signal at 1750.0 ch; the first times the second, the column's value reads 1.23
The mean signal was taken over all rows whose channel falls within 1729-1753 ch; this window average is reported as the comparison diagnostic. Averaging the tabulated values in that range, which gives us 67.5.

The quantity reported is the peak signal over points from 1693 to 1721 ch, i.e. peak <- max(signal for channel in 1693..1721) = 64.7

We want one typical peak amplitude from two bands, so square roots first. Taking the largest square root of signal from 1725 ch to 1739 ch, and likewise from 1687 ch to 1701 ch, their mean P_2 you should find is 7.98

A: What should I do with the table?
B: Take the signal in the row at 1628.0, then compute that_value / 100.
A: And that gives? 0.633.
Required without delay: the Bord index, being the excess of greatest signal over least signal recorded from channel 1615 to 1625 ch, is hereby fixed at 3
